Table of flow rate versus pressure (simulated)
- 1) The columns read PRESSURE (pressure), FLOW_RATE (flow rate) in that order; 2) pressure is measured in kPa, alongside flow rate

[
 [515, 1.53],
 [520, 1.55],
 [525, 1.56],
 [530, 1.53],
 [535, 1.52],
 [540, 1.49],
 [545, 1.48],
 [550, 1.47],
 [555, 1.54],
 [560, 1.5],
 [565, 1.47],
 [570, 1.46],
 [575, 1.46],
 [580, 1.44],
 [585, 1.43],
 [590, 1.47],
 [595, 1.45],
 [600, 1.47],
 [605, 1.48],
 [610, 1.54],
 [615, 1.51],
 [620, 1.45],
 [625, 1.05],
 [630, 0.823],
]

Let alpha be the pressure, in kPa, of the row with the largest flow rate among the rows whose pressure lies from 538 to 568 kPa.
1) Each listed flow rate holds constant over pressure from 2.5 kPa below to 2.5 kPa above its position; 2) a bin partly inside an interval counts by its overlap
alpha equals 555 kPa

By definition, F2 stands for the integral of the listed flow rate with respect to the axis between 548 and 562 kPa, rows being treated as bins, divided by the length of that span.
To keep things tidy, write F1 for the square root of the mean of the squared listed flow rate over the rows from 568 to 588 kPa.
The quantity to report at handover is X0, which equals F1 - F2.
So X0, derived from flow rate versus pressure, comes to -0.06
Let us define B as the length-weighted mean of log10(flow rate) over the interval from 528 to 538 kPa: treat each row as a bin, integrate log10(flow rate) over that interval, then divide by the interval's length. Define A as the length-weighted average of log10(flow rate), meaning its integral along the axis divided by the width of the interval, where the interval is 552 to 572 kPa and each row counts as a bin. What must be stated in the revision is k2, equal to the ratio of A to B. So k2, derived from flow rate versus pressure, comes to 0.95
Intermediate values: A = 0.174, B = 0.183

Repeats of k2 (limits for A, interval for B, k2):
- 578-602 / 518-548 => 0.89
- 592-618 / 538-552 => 1.01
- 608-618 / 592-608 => 1.09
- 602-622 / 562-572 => 1.05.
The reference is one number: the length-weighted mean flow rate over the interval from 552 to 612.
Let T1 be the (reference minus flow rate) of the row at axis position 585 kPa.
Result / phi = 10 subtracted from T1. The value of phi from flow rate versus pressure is -9.95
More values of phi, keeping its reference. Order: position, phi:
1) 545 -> -10.00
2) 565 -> -9.99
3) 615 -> -10.03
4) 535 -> -10.04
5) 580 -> -9.96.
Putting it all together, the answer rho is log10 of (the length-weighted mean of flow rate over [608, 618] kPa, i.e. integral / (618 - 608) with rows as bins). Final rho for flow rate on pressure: 0.182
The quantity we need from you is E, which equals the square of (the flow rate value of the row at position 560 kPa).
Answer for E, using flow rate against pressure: 2.25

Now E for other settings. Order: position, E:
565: 2.16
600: 2.16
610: 2.37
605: 2.19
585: 2.04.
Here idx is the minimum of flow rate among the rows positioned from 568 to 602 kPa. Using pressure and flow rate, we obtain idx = 1.43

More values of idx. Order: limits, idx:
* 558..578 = 1.46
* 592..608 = 1.45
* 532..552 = 1.47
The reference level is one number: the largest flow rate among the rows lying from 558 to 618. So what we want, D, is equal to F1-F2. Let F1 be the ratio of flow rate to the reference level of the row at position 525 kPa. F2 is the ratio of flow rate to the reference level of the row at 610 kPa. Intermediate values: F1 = 1.013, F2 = 1.00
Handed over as 0.013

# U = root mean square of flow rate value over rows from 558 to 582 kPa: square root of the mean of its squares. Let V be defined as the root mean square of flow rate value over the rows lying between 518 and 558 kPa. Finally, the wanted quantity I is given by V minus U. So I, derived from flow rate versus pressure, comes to 0.052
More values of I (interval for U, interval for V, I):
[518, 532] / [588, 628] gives -0.112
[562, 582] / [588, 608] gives 0.010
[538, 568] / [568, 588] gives -0.044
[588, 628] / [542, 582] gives 0.043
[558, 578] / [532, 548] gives 0.024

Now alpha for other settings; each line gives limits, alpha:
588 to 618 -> 610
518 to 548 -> 525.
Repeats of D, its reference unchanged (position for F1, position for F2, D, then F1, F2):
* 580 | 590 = -0.019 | 0.935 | 0.95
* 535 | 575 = 0.039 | 0.987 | 0.95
